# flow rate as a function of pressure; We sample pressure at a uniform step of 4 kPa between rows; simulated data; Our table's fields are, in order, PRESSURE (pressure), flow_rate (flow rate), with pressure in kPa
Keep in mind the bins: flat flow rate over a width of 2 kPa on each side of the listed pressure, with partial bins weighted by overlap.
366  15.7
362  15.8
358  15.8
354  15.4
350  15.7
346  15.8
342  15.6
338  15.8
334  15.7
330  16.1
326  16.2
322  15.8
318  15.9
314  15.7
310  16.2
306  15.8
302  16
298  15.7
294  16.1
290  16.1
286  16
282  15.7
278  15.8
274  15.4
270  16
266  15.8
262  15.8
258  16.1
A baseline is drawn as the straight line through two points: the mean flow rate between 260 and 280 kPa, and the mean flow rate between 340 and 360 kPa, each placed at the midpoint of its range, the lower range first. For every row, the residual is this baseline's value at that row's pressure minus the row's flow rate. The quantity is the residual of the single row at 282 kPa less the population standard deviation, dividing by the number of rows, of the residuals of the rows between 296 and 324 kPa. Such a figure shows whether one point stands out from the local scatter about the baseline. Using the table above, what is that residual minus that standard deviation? -0.12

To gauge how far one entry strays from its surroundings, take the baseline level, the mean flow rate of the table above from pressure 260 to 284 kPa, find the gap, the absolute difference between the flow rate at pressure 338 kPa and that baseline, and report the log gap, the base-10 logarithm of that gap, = -1.3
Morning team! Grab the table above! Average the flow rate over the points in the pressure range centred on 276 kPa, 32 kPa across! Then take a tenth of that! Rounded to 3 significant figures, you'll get 1.58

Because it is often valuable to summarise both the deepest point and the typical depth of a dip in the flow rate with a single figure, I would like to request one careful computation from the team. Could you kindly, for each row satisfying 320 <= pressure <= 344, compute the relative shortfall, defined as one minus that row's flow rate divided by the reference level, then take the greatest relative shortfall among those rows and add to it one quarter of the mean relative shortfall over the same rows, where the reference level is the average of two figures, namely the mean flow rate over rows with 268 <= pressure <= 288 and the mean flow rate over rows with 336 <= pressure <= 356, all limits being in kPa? 0.0053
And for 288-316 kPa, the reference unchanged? -0.0023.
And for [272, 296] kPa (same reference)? 0.0183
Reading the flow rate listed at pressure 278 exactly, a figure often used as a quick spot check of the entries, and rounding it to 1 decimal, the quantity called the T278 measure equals 15.8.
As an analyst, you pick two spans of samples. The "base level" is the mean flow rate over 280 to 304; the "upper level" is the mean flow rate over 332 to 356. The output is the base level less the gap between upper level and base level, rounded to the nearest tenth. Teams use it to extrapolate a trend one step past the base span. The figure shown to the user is 16.2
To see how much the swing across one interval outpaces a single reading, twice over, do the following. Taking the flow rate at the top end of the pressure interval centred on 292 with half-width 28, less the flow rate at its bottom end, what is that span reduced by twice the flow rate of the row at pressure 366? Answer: -31.3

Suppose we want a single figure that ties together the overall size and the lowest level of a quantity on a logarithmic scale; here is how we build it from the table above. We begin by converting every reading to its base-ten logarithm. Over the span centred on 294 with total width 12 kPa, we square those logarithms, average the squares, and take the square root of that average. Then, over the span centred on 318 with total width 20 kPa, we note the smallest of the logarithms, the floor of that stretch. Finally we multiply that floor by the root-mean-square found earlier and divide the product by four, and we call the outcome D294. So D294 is 0.360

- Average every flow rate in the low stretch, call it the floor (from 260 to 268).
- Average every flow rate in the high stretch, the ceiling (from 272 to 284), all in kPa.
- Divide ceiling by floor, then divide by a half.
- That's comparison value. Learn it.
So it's 1.98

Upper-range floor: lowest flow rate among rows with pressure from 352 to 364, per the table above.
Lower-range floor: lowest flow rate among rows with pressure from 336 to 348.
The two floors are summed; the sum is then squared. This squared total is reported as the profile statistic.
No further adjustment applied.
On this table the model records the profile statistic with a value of 961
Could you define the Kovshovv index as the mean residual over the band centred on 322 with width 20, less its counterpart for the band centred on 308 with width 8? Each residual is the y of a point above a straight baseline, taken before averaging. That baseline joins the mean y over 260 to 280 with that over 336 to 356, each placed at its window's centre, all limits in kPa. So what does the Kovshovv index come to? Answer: -0.042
